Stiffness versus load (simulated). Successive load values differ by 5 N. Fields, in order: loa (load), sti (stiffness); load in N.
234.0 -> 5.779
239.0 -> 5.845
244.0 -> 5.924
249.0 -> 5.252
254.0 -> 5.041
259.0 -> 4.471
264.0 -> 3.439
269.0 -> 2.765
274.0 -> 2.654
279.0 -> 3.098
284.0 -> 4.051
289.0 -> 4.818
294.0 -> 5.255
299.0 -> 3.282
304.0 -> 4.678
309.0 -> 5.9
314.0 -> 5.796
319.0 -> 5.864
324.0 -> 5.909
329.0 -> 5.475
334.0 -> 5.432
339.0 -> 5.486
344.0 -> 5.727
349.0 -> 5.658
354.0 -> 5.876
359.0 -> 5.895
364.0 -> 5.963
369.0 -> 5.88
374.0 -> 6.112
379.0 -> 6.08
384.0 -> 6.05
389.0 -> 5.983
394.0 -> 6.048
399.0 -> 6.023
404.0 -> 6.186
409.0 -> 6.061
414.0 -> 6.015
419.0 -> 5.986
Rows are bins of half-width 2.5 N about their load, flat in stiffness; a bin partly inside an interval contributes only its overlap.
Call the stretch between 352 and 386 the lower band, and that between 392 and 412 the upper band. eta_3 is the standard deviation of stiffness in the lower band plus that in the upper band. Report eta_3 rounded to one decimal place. 0.2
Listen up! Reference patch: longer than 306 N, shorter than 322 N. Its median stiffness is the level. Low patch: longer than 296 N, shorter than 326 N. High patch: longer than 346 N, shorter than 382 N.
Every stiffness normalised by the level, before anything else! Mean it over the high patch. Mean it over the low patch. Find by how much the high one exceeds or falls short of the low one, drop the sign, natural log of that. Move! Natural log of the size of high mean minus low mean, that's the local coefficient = -2.1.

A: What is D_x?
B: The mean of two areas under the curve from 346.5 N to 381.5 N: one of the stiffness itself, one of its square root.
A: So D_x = 146.2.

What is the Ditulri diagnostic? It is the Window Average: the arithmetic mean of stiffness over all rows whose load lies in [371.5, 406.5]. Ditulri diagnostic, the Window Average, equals 6.07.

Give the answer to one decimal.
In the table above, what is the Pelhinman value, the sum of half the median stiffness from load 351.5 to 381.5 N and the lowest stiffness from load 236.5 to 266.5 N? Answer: 6.4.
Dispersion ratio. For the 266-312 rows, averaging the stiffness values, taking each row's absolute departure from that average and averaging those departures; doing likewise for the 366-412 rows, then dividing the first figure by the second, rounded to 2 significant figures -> 17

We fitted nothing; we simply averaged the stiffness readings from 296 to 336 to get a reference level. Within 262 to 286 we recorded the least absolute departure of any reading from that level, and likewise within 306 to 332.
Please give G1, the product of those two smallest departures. 0.23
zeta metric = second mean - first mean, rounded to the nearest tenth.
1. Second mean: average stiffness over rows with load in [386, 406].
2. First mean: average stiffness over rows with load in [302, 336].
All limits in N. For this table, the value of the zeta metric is 0.5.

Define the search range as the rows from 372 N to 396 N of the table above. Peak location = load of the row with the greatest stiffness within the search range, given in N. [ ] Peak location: 374.0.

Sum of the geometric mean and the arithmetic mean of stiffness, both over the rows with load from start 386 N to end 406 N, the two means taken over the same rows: 12.1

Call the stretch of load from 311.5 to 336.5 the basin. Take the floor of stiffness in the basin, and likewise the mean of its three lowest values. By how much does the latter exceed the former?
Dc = 0.14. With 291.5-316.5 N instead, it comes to 1.12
